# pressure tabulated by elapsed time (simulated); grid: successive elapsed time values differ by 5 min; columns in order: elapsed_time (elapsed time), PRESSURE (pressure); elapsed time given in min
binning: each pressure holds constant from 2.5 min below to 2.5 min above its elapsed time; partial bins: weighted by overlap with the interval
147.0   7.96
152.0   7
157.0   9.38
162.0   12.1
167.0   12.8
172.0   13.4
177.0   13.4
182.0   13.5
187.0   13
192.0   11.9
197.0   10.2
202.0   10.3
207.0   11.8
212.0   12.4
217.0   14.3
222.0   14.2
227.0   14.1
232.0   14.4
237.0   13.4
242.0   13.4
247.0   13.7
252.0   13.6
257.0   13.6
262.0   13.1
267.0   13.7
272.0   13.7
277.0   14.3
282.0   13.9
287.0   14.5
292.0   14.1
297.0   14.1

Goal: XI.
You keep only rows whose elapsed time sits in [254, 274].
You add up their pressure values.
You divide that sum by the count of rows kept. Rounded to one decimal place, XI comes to 13.5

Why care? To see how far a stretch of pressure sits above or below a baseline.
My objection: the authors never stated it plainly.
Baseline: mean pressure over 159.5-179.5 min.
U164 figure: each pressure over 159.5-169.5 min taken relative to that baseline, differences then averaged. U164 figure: -0.5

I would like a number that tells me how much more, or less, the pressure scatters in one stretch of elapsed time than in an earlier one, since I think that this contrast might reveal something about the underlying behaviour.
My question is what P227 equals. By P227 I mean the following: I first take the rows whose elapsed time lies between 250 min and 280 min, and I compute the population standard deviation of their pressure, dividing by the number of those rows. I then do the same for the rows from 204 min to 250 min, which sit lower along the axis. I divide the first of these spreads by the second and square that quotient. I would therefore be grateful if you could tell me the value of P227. 0.17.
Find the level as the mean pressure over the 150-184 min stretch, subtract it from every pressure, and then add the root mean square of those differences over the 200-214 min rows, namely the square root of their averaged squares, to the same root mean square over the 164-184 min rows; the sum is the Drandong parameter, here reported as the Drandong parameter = 2.5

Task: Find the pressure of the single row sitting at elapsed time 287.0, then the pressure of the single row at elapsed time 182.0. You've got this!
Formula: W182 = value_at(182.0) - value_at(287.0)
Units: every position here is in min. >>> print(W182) -1.0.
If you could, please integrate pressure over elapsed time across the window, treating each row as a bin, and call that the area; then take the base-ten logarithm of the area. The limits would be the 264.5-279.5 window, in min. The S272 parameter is 2.32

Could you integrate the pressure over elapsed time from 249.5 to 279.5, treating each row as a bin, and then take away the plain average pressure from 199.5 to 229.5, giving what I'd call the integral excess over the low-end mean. 397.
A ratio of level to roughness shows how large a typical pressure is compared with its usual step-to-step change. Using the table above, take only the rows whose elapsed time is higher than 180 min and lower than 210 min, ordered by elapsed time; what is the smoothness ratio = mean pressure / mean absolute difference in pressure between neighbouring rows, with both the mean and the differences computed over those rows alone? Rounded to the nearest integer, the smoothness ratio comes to 12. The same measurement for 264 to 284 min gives 42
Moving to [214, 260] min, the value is 58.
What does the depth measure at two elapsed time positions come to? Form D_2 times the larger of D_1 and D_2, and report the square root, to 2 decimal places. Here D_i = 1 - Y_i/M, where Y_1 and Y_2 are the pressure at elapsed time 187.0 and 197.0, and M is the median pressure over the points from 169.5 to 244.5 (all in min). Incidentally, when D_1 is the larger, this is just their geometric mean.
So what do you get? 0.24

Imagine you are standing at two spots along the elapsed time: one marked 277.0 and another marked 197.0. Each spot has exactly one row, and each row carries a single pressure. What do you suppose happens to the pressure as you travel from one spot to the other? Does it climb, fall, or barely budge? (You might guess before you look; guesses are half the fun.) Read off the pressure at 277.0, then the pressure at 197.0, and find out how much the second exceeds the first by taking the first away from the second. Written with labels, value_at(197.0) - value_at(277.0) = -4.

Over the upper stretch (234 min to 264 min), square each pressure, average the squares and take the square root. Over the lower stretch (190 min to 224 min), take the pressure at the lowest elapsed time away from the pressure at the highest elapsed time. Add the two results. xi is 15.8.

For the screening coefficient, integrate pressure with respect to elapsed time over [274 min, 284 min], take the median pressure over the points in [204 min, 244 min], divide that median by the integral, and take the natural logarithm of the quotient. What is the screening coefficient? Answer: -2.33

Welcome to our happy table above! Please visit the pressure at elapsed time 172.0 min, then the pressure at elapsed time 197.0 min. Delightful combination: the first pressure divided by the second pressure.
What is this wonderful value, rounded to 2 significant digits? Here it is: 1.3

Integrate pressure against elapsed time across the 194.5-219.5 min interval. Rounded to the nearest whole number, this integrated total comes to 295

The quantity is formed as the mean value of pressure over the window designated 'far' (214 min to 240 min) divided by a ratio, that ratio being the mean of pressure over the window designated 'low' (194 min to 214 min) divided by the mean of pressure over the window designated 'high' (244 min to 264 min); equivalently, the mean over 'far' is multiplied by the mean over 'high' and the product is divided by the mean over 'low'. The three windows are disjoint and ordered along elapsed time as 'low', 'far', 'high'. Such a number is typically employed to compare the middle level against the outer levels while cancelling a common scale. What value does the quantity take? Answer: 17.0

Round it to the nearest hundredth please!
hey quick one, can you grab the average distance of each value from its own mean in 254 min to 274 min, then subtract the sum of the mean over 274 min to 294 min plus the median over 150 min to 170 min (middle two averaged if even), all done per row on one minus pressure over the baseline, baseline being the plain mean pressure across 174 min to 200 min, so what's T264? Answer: 0.03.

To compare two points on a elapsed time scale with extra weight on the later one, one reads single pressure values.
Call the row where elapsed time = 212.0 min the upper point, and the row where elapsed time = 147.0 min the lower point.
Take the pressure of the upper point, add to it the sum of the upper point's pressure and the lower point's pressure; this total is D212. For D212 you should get 33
